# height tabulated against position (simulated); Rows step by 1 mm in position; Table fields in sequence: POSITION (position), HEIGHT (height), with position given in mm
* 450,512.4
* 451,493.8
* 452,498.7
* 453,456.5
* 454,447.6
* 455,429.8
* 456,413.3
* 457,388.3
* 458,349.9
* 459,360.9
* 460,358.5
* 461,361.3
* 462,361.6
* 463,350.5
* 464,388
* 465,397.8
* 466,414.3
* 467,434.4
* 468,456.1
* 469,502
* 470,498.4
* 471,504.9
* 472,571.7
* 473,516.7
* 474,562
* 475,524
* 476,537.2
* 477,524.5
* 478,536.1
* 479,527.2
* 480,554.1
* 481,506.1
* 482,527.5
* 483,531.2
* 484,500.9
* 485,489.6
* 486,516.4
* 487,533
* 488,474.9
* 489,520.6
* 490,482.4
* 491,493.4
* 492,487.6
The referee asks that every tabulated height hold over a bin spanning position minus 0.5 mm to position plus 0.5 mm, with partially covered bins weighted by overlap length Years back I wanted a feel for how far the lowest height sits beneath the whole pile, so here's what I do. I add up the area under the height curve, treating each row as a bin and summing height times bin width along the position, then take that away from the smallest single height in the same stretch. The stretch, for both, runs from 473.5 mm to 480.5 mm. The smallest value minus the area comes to -3241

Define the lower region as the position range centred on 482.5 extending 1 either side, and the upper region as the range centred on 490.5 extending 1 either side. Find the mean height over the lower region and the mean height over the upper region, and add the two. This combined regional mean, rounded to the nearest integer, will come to 1017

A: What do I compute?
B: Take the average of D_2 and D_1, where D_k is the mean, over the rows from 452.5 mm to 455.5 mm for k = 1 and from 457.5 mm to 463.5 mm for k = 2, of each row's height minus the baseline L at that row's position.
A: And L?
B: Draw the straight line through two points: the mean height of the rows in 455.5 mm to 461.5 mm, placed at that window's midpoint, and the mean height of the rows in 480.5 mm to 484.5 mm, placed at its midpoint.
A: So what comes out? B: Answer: 36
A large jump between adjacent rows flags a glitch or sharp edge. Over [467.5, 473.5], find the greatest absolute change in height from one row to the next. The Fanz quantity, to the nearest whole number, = 67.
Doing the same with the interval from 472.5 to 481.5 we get 48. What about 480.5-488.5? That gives 58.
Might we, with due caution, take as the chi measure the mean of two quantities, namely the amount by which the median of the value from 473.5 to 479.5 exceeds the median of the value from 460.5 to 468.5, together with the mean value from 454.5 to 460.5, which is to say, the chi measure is 261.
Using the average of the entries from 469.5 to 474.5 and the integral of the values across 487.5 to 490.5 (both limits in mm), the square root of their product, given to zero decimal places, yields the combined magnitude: 886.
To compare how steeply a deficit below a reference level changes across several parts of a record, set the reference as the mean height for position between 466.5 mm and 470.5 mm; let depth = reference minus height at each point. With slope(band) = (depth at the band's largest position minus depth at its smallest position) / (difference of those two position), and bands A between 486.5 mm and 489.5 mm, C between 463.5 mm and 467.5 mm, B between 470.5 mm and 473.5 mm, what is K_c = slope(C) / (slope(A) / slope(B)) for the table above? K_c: 15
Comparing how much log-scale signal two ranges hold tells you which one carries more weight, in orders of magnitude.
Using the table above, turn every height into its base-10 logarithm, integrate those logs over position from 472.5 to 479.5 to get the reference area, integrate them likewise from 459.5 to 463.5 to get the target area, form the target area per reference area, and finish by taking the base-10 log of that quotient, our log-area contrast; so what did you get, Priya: -0.27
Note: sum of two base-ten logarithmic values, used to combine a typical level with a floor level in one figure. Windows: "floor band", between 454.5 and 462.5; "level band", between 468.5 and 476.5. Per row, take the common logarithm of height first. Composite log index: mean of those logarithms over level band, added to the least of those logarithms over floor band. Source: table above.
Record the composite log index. 5.265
